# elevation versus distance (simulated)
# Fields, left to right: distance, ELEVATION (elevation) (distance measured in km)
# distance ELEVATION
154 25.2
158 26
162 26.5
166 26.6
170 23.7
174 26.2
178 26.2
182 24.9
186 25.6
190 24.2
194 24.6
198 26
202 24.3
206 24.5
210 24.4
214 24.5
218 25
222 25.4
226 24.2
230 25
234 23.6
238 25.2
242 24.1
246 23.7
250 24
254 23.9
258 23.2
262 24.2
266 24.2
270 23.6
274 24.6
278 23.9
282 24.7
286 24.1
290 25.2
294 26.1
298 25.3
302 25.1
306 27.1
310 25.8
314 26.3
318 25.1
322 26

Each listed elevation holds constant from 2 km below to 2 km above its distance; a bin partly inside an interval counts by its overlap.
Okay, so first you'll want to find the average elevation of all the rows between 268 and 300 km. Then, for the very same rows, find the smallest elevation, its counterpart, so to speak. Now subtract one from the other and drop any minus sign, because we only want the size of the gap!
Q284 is 1.1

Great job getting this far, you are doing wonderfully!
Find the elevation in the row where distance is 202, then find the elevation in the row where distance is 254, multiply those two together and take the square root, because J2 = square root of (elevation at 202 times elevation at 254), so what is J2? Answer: 24.1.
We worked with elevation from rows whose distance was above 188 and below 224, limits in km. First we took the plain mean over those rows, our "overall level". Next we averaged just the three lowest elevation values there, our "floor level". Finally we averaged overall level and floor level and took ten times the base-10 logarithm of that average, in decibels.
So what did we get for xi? 13.90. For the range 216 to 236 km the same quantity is 13.88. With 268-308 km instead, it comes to 13.88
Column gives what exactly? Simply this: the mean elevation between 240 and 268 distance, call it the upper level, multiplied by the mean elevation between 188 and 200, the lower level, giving 596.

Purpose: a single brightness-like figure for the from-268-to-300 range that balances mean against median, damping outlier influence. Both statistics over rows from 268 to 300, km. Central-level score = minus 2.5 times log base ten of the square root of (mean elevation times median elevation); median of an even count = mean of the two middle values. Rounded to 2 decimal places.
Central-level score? -3.48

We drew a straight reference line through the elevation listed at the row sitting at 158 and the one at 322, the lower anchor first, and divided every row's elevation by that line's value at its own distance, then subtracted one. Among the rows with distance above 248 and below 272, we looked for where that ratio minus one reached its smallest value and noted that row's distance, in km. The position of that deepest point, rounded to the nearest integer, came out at 258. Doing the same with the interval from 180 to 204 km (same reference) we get 190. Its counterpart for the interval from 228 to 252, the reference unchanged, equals 234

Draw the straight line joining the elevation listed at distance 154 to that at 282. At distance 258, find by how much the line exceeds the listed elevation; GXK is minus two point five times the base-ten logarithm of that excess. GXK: -0.5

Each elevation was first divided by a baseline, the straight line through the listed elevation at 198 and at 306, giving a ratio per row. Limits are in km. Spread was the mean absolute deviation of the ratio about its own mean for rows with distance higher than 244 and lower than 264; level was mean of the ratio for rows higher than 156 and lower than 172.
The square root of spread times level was 0.100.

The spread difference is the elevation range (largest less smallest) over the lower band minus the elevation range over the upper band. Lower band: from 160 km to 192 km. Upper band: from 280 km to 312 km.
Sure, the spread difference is -0.1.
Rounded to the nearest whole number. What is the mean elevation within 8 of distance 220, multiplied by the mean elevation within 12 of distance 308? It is 639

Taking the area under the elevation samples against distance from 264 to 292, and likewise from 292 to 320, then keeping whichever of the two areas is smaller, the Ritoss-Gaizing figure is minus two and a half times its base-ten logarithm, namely -7.08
